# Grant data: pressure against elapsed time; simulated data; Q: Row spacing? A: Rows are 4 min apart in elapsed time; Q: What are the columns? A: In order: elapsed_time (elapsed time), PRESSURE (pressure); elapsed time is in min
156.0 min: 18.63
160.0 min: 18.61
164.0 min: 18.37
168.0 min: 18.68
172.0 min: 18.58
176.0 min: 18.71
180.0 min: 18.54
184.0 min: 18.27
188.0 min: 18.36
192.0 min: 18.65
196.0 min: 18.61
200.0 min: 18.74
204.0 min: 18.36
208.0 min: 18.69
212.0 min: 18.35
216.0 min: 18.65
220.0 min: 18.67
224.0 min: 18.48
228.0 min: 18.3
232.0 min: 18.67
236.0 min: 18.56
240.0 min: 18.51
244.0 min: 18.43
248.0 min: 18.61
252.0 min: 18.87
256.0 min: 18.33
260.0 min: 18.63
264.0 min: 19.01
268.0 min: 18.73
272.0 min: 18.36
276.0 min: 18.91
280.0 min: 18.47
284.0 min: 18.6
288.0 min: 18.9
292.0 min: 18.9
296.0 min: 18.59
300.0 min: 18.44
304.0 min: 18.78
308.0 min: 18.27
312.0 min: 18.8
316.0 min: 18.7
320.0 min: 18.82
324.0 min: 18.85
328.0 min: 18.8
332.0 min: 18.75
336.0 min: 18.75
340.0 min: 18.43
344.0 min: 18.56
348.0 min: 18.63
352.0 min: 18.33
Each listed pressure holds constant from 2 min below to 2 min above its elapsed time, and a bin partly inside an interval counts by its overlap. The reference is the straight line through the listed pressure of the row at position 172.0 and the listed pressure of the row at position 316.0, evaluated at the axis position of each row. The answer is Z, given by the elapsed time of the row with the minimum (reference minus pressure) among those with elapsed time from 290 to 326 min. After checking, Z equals 292.0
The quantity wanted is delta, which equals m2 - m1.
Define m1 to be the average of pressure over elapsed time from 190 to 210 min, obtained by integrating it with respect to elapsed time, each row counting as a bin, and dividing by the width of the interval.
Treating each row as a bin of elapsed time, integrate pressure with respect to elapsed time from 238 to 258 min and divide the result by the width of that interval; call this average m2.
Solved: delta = -0.06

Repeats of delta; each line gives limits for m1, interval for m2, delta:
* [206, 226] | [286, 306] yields 0.15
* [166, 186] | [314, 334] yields 0.23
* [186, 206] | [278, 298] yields 0.15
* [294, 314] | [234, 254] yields 0.02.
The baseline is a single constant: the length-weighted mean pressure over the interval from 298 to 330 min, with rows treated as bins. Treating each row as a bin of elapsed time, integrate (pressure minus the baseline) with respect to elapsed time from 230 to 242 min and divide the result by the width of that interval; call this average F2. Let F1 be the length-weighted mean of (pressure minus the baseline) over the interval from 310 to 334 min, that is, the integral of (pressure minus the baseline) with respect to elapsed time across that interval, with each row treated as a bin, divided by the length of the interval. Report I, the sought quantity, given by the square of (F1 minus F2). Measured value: 0.043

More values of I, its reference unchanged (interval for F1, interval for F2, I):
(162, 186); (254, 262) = 0.002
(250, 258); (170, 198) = 0.005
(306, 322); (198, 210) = 0.003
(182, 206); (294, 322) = 0.017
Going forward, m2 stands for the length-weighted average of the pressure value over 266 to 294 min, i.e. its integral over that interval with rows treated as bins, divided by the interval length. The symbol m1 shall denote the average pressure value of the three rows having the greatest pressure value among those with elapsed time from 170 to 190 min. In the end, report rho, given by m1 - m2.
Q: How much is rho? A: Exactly -0.1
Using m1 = 18.6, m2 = 18.7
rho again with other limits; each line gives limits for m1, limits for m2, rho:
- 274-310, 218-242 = 0.4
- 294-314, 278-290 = 0.1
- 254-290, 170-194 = 0.4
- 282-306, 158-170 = 0.3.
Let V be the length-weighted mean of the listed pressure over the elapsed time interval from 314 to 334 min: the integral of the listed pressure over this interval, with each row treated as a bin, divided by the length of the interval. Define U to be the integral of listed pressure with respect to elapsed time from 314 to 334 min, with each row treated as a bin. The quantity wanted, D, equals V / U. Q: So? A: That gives 0.050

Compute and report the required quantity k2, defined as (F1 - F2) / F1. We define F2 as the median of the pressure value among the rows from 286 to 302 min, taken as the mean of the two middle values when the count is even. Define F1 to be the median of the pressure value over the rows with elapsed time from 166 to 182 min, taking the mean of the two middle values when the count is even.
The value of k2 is -0.006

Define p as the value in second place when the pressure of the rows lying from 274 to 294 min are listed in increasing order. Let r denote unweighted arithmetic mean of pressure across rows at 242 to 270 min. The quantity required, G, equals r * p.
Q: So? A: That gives 347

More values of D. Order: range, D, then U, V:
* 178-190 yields 0.083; 221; 18.4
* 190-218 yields 0.036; 520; 18.6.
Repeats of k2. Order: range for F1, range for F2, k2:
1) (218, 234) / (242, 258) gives 0.003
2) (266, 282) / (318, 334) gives -0.011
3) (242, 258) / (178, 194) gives 0.004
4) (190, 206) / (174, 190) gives 0.010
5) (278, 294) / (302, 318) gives 0.001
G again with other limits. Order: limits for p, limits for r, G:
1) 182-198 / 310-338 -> 345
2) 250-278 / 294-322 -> 342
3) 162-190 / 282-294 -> 345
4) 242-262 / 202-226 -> 342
